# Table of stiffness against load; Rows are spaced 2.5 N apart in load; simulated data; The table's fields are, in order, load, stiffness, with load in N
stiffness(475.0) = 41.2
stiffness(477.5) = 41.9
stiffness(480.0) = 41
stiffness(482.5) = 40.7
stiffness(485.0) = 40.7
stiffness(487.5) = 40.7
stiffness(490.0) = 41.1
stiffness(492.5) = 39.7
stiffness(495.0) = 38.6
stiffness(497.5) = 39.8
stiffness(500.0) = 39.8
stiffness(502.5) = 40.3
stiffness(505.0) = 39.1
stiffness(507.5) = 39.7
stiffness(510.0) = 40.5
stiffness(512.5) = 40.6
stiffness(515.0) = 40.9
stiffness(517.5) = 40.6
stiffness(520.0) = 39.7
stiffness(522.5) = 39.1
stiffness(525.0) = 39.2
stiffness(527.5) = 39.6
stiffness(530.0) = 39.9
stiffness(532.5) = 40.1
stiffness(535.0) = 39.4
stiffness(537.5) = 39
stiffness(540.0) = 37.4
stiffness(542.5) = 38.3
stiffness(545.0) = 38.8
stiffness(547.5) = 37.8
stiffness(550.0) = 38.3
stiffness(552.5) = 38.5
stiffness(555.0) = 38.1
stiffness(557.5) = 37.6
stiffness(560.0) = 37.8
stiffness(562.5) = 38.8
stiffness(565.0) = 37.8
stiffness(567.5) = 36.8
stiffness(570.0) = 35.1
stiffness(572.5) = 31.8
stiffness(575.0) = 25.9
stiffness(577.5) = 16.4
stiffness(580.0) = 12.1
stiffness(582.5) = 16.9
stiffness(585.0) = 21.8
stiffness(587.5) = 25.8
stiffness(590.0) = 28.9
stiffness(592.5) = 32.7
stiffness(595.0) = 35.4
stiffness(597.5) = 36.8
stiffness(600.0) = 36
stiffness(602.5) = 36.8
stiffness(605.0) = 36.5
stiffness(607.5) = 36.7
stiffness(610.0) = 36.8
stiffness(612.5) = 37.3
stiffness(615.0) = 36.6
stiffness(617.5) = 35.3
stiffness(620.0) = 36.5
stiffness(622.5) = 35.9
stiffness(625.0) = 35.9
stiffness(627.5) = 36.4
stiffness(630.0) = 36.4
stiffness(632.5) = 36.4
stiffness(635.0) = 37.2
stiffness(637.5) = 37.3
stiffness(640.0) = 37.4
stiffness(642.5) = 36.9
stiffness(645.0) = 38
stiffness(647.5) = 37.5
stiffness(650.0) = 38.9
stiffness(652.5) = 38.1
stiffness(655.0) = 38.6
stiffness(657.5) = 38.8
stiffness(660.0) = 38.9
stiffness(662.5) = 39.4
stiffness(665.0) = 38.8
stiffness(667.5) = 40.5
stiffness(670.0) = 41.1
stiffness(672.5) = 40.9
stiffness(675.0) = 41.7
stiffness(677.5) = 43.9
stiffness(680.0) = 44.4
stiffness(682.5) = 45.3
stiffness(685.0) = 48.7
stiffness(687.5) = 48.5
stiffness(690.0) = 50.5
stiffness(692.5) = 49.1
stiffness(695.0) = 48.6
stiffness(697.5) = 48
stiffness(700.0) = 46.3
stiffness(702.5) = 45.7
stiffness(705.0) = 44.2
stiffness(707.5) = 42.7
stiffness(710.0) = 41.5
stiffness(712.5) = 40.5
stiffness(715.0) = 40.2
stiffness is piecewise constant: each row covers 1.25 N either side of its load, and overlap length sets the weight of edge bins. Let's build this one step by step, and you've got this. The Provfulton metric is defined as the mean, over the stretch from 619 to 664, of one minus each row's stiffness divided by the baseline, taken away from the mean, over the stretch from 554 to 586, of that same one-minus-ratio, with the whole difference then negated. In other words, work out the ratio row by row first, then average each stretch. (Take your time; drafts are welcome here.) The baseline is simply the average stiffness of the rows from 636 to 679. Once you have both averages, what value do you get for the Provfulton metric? -0.20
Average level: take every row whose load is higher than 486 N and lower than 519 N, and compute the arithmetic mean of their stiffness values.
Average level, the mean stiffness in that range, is 40.1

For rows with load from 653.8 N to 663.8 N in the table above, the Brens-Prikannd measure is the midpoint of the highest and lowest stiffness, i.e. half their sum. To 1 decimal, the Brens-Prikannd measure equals 39.0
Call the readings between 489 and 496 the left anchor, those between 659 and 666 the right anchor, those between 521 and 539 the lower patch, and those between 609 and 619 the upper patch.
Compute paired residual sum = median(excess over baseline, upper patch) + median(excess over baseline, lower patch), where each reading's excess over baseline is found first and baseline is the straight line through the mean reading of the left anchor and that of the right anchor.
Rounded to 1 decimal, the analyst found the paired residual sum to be -2.8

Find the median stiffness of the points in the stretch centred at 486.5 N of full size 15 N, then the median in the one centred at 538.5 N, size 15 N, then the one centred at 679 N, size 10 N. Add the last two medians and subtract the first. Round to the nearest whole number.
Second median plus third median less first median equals 42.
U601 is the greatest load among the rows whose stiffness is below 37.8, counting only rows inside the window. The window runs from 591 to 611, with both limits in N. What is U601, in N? 610.0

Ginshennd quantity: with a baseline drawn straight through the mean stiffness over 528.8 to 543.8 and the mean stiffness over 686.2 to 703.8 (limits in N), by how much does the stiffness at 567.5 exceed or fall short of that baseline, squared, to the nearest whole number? 16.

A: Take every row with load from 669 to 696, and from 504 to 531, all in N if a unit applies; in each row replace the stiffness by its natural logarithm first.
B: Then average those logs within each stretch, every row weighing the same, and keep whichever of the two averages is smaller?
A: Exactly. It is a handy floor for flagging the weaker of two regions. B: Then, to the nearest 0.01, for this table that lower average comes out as 3.69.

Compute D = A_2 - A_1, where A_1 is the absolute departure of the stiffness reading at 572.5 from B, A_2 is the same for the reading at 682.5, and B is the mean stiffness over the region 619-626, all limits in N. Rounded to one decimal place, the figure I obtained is 4.9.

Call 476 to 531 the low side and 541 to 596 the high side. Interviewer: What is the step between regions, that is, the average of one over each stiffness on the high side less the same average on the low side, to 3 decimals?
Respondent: 0.010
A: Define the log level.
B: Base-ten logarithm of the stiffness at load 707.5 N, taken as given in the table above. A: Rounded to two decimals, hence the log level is 1.63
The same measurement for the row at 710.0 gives 1.62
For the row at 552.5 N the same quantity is 1.59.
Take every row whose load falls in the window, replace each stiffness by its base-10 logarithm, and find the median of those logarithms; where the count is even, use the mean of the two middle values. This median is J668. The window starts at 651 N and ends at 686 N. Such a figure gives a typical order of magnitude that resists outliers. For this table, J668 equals 1.61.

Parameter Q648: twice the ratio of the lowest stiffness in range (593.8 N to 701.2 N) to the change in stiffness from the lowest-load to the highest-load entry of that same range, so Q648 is 6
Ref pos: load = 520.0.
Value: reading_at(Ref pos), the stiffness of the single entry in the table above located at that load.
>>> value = 39.7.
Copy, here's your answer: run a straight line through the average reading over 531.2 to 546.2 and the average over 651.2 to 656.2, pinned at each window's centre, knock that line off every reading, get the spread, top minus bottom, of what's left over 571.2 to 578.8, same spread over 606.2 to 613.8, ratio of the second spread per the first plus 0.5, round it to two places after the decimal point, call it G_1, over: 0.54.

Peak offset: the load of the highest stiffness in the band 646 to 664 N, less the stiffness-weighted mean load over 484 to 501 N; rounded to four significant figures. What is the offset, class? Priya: 170.1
